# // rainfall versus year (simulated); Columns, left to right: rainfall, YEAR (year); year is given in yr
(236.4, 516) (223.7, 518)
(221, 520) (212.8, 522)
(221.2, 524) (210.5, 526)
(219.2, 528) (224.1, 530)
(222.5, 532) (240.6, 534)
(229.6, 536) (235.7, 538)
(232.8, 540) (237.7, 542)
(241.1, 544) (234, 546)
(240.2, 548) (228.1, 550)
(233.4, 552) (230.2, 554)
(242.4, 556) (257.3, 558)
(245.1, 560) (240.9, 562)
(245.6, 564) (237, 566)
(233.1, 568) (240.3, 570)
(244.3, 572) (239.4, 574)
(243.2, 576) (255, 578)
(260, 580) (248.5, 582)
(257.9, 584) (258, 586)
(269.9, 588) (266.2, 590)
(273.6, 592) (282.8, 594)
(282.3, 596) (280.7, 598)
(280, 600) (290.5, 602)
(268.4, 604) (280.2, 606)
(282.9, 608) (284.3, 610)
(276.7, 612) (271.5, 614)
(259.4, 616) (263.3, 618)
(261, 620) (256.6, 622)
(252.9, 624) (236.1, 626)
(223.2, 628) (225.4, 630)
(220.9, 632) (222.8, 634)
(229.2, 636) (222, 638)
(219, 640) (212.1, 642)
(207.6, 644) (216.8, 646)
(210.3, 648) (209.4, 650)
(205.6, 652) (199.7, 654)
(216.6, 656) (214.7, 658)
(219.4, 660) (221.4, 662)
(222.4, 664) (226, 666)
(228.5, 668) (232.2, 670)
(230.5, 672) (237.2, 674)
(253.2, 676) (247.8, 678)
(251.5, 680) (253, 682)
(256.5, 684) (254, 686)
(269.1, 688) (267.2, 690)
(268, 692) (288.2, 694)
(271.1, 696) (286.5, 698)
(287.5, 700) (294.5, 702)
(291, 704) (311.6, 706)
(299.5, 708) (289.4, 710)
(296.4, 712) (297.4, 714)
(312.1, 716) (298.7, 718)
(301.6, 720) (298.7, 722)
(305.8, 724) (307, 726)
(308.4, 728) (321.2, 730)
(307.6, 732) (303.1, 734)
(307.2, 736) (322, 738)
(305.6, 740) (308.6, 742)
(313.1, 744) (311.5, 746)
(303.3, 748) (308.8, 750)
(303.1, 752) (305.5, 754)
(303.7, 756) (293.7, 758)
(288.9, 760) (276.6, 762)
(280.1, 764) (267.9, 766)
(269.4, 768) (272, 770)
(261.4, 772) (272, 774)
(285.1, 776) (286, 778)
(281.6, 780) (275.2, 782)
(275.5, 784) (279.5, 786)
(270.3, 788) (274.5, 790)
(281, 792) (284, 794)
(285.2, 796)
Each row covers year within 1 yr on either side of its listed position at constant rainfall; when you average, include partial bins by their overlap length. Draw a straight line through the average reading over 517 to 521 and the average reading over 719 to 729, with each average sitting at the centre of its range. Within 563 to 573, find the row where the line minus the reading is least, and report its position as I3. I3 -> 564 yr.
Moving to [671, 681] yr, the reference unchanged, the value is 676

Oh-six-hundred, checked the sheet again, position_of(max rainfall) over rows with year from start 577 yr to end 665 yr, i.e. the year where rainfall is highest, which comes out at 602 yr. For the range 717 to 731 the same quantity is 730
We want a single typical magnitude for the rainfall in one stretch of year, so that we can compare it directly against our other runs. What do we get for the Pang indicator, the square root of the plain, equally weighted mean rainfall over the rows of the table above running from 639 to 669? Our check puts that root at 14.7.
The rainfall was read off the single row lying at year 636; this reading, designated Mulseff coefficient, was 229.2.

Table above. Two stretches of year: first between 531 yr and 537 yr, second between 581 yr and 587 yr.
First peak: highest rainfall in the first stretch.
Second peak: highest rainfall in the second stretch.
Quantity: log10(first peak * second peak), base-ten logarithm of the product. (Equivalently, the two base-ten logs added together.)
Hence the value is 4.79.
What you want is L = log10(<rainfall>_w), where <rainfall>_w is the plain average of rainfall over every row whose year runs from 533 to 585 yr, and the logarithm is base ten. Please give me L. 2.38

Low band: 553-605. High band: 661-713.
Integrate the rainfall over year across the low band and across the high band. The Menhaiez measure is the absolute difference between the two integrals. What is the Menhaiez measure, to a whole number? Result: 323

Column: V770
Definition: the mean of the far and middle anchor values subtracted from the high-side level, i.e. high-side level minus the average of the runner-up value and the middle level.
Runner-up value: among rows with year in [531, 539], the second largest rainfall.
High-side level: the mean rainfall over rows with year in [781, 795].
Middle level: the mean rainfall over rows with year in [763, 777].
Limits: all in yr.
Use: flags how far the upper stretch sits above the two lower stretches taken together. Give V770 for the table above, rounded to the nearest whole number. 23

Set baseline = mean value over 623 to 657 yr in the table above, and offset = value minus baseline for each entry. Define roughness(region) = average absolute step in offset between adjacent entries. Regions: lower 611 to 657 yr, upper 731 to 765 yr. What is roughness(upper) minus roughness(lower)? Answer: 0.0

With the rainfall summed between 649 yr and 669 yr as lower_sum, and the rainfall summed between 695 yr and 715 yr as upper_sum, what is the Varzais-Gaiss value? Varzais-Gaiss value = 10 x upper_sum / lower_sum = 13.5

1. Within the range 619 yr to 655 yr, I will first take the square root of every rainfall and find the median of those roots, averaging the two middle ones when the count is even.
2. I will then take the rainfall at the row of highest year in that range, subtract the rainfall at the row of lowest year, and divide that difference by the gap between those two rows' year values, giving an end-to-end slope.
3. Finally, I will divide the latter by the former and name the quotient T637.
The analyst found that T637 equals -0.12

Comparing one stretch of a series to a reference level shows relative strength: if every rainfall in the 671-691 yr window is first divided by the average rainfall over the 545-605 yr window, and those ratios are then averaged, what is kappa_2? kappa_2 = 0.99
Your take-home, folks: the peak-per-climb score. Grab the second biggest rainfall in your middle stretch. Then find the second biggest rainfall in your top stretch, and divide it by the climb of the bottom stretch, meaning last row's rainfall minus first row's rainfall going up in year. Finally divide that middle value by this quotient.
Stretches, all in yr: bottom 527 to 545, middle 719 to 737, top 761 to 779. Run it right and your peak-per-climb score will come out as 24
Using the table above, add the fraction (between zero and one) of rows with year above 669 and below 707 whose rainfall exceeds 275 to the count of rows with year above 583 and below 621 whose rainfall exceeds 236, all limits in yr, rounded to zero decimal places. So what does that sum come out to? 19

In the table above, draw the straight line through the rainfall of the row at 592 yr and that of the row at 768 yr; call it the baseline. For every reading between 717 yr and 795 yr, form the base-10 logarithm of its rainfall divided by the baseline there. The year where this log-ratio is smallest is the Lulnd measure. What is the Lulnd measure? 772 yr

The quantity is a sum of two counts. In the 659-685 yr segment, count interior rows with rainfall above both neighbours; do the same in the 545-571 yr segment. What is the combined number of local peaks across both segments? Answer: 6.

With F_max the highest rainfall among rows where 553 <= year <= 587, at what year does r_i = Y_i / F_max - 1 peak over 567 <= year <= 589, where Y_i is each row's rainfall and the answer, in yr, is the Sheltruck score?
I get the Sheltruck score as 588 yr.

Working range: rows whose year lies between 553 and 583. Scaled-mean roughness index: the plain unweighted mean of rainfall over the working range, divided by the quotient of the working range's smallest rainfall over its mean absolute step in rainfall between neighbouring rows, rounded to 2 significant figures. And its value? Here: 8.3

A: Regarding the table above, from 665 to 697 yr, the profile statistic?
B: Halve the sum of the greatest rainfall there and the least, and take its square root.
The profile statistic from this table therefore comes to 16.0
